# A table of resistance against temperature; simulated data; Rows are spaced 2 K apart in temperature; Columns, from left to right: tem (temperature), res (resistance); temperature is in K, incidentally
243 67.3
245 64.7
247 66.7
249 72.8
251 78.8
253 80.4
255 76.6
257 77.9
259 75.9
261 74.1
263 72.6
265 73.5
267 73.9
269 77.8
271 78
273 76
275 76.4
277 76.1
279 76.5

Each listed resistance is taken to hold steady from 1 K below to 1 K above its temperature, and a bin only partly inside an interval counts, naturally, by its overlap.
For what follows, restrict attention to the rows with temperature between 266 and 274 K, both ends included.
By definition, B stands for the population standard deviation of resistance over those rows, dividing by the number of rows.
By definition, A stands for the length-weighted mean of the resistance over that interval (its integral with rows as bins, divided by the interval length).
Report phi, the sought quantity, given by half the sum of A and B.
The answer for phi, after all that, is 39.0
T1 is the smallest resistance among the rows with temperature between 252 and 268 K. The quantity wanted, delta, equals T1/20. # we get 3.63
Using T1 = 72.6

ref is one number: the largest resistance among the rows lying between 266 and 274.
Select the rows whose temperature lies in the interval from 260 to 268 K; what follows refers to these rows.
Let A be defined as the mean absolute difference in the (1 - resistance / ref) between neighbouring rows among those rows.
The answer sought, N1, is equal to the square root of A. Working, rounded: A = 0.012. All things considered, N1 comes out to 0.11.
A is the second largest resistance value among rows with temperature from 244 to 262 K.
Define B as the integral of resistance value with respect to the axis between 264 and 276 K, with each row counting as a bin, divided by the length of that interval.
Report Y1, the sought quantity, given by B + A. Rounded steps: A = 78.8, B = 75.9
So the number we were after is 154.7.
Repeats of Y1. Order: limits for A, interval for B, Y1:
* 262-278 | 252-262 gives 154.8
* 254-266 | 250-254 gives 156.2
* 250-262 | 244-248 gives 144.5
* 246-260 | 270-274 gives 155.8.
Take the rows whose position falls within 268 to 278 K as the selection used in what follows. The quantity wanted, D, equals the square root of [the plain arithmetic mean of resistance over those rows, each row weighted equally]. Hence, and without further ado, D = 8.77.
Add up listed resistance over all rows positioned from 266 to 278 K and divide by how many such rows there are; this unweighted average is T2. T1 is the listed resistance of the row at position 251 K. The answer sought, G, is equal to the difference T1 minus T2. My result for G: 2.4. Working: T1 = 78.8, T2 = 76.4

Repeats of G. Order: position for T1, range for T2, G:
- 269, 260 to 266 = 4.4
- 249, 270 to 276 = -4.0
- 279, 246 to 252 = 3.7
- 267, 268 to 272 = -4.0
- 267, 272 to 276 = -2.3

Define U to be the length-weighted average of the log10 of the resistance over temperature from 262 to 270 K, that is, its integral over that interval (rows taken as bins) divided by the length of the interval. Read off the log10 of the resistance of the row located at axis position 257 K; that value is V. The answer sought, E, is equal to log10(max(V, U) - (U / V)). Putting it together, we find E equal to -0.0448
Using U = 1.87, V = 1.89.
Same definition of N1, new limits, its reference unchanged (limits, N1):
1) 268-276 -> 0.11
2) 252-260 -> 0.17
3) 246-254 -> 0.24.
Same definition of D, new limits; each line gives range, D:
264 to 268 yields 8.58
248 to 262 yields 8.75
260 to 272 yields 8.66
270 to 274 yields 8.77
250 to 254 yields 8.92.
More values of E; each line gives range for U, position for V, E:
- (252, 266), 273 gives -0.0548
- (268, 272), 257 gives -0.0499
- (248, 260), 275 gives -0.0532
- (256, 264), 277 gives -0.0533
